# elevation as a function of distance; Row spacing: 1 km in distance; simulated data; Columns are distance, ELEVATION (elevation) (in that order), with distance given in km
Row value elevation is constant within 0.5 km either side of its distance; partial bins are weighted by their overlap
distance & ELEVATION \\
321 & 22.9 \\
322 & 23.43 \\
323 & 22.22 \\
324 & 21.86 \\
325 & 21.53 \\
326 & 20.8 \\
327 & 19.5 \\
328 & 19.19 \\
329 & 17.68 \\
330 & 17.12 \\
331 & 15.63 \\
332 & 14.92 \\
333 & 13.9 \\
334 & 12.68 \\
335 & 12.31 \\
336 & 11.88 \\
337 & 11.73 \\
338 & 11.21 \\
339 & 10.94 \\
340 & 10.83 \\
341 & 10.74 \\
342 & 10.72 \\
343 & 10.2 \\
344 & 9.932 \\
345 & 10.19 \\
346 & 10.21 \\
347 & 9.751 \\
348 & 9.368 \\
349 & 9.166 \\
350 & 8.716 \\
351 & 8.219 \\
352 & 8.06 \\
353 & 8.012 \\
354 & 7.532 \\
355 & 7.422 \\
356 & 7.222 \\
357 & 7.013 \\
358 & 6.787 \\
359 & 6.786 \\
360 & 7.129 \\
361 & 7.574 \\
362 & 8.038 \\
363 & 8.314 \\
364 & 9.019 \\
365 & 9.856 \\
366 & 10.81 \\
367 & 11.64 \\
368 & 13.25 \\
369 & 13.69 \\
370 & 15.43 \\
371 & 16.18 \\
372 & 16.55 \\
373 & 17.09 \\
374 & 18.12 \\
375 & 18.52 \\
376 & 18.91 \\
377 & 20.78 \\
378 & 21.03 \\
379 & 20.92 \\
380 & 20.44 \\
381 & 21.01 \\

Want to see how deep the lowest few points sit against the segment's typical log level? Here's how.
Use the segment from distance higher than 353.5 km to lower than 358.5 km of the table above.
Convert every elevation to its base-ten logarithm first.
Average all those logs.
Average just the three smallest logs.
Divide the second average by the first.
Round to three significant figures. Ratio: 0.987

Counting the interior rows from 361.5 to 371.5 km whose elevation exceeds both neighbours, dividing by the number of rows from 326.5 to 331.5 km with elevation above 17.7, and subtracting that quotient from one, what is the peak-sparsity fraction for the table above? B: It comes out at 1.0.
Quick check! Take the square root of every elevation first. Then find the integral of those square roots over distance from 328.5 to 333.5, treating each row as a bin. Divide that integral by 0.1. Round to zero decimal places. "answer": 199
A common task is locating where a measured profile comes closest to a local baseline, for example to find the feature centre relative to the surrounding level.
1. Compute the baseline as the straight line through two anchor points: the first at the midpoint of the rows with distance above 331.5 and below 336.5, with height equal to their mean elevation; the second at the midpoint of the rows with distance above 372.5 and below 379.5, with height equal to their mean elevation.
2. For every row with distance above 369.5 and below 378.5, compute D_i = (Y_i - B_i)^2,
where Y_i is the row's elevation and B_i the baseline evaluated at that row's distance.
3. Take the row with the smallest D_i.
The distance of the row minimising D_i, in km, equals 376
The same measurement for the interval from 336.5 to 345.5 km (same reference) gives 337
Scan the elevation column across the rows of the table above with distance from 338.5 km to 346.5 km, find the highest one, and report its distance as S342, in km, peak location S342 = 339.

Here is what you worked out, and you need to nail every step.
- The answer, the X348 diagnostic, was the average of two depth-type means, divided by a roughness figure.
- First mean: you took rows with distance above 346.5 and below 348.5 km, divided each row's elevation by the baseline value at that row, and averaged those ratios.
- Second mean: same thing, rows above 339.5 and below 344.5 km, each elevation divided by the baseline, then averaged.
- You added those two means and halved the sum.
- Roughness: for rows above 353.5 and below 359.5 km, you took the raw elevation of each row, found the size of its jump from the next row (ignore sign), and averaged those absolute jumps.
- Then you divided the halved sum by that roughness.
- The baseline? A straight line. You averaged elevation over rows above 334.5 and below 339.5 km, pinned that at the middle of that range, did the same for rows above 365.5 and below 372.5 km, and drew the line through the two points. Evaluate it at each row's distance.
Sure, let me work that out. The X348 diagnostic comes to 5.5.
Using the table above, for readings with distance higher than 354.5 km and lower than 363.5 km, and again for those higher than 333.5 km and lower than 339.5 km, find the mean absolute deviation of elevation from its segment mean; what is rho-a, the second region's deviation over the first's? 1.2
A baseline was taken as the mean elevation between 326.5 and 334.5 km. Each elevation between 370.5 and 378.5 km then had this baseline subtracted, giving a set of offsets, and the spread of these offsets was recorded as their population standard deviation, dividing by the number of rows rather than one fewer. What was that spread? 1.7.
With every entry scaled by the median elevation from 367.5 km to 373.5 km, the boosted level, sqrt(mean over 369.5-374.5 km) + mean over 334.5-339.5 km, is 1.76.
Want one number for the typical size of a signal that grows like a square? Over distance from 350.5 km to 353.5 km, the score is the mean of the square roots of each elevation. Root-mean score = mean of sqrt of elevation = 2.85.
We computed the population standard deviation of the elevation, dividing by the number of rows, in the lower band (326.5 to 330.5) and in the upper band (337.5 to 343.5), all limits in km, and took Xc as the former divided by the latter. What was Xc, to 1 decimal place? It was 3.3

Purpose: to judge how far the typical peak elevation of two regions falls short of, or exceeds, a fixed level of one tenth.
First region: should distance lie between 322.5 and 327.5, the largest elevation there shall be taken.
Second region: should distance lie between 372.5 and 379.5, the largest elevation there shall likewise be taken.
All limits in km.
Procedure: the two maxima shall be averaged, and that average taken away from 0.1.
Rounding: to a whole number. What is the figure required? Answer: -22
